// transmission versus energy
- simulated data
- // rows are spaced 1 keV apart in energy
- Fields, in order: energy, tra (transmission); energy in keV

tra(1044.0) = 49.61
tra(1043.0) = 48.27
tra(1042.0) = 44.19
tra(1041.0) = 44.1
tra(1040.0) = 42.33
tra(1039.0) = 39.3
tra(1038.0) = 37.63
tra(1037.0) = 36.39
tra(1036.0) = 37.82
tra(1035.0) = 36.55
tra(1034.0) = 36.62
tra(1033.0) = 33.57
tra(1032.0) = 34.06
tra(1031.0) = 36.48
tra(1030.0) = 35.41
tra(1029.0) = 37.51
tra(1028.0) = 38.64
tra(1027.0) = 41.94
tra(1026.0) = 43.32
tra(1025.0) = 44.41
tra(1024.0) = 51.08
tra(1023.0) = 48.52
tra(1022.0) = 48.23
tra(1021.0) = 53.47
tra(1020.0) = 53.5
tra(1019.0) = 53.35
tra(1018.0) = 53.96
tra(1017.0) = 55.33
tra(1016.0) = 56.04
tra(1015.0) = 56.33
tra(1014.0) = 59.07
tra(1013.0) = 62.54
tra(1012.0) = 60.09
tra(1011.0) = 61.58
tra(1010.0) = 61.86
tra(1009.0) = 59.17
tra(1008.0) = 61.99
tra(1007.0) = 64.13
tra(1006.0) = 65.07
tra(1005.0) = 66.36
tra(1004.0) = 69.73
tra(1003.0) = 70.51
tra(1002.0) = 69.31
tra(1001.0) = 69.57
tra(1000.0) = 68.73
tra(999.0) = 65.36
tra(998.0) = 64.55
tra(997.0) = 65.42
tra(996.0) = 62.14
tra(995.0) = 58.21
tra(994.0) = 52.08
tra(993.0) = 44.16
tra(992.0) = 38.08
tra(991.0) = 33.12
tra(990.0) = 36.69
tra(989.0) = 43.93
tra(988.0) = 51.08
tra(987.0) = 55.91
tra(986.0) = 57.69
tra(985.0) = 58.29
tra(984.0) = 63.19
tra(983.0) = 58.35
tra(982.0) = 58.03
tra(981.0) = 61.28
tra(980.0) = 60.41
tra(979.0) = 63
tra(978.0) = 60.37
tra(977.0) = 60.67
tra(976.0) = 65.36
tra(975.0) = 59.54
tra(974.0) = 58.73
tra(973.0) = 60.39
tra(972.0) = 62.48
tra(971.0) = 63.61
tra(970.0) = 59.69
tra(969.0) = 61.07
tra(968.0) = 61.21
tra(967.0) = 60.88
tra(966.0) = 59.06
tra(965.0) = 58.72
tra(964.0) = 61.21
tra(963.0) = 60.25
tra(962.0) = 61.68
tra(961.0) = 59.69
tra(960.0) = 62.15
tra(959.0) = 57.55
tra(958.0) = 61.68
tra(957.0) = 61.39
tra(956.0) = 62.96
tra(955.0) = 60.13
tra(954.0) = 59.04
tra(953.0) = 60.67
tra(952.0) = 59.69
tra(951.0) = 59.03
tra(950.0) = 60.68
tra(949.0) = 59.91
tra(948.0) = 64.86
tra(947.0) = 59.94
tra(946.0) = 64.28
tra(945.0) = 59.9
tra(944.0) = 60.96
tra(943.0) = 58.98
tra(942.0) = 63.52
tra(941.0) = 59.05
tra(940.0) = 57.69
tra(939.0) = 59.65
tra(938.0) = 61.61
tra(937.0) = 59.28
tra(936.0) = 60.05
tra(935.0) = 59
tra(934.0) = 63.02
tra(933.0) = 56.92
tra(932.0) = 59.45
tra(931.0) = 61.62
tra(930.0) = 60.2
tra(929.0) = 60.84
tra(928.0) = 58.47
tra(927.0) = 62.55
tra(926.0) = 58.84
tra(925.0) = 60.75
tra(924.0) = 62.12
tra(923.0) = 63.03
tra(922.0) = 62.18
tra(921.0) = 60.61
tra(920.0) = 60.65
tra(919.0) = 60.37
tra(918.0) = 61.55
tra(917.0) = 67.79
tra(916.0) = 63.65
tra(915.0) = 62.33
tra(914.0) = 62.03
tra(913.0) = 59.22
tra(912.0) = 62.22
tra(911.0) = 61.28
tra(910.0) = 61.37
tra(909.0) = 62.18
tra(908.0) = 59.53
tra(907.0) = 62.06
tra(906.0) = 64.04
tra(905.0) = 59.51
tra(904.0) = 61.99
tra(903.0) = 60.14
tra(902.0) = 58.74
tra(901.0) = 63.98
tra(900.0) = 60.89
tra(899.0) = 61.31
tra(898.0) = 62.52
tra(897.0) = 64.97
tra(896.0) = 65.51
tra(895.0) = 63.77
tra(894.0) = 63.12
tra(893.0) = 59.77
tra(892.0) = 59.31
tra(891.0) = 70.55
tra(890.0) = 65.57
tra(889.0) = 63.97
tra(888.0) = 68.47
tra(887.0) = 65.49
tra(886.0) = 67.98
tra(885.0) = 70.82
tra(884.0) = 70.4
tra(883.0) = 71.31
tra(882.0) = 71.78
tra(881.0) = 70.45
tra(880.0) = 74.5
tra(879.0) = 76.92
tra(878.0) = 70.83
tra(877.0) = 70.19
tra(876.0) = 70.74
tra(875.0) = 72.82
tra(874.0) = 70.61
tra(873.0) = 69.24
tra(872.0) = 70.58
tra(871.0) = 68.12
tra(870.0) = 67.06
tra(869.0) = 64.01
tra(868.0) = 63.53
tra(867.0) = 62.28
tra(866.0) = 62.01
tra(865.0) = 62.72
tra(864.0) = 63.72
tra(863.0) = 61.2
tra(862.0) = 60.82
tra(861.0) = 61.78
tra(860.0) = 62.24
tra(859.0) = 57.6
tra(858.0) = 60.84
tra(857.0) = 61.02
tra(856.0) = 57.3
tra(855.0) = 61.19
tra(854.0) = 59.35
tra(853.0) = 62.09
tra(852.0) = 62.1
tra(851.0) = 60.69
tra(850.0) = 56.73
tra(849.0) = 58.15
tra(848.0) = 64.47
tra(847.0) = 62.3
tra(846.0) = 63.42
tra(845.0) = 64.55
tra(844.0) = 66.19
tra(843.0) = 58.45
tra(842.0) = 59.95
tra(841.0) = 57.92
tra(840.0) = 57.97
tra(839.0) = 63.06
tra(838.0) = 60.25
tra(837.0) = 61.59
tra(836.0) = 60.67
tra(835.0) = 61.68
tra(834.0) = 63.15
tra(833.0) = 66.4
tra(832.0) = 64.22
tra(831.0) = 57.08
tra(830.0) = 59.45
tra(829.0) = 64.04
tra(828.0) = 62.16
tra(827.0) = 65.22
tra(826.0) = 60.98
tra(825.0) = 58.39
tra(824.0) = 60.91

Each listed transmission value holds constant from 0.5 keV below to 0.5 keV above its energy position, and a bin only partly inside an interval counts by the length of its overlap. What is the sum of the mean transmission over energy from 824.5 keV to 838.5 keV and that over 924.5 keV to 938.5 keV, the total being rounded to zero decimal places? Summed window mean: 122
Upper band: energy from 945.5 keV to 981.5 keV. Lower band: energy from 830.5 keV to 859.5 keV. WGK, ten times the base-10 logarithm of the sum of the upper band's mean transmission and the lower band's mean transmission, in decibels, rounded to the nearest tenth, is 20.9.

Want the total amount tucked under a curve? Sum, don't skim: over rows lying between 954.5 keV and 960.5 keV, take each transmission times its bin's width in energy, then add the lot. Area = 366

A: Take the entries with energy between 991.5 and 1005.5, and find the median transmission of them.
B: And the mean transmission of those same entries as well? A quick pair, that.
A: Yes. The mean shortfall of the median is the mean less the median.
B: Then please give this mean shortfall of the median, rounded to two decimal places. -3.66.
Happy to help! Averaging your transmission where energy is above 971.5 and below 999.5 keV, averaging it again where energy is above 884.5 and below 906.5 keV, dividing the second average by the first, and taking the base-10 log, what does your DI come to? 0.053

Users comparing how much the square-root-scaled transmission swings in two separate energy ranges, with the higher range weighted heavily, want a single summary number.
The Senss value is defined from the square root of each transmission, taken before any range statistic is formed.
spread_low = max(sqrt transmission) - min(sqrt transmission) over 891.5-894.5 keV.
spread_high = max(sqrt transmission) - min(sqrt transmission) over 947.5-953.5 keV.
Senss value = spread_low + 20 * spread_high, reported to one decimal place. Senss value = 7.7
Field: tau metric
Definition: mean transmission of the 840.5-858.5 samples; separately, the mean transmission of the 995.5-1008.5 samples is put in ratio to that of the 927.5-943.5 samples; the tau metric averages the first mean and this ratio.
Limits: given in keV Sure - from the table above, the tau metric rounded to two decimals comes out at 31.02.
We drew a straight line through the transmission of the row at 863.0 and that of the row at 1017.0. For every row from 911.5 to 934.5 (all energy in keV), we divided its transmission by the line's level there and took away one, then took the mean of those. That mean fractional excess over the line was 0.041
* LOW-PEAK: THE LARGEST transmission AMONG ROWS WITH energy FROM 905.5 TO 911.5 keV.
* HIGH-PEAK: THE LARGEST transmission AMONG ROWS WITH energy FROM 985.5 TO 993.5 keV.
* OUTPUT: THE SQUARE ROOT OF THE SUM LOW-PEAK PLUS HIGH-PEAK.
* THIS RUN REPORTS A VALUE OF 11.0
